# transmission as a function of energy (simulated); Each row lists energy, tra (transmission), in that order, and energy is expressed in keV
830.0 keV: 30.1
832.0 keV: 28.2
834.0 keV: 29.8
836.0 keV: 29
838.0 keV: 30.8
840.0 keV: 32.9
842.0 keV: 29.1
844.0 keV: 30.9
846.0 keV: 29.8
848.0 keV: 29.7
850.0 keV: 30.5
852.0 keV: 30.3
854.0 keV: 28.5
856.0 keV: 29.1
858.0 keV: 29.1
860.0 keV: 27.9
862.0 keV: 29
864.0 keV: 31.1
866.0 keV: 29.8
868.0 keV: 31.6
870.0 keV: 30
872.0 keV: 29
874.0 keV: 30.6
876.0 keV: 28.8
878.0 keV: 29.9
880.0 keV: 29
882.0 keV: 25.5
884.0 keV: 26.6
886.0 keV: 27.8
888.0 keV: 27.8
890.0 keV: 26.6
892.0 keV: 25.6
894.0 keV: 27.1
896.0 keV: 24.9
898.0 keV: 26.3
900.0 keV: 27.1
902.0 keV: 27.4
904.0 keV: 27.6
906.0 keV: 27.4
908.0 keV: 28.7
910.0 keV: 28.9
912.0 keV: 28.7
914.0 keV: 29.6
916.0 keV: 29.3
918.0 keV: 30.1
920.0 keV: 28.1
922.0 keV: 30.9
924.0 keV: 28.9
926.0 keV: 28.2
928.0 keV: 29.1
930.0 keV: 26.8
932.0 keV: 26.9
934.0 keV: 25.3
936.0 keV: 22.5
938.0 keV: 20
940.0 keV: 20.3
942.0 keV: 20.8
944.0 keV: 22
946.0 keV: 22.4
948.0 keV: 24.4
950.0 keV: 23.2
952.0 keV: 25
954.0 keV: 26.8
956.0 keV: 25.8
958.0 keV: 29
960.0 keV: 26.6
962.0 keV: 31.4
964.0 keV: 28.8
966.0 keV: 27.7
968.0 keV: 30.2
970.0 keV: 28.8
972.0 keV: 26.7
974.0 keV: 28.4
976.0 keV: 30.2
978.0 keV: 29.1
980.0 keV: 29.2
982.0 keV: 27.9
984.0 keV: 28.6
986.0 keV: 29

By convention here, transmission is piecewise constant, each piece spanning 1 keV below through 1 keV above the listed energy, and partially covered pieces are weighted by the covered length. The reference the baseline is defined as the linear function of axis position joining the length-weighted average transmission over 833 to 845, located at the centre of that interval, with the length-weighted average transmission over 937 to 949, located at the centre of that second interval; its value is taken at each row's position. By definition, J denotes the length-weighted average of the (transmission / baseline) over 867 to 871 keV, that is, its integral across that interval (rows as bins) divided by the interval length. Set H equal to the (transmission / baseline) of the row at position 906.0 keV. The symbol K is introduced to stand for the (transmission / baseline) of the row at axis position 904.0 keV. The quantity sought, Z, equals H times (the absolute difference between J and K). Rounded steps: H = 1.11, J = 1.10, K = 1.11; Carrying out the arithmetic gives 0.00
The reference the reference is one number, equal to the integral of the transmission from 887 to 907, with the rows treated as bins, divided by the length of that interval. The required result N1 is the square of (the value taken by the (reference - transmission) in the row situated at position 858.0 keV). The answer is 5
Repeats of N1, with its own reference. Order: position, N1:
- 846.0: 9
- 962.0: 21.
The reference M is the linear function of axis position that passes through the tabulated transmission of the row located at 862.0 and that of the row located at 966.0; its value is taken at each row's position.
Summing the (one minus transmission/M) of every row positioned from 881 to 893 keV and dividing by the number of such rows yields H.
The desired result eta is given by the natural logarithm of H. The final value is -2.6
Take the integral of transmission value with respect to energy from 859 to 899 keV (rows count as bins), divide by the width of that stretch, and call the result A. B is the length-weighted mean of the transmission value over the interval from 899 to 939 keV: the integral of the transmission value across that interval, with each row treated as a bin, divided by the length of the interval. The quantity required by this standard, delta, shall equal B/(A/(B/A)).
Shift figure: 0.95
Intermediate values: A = 28.2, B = 27.6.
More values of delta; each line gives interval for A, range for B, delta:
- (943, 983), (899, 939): 1.03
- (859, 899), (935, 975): 0.82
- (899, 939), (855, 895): 1.08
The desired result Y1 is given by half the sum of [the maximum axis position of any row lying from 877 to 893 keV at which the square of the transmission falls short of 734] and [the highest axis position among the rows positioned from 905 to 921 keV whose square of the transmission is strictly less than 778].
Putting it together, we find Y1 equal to 899 keV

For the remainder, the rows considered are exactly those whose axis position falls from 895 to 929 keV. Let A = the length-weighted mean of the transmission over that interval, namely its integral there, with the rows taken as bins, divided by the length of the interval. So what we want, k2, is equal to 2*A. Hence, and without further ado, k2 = 57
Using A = 28.3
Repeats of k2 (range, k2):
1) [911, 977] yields 54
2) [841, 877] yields 59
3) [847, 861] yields 59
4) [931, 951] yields 46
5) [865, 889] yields 58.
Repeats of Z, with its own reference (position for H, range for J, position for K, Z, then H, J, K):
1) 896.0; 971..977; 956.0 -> 0.23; 0.97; 1.49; 1.26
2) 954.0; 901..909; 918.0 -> 0.19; 1.29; 1.12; 1.27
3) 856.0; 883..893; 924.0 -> 0.22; 1.00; 1.02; 1.24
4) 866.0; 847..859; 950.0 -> 0.10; 1.06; 1.01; 1.10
